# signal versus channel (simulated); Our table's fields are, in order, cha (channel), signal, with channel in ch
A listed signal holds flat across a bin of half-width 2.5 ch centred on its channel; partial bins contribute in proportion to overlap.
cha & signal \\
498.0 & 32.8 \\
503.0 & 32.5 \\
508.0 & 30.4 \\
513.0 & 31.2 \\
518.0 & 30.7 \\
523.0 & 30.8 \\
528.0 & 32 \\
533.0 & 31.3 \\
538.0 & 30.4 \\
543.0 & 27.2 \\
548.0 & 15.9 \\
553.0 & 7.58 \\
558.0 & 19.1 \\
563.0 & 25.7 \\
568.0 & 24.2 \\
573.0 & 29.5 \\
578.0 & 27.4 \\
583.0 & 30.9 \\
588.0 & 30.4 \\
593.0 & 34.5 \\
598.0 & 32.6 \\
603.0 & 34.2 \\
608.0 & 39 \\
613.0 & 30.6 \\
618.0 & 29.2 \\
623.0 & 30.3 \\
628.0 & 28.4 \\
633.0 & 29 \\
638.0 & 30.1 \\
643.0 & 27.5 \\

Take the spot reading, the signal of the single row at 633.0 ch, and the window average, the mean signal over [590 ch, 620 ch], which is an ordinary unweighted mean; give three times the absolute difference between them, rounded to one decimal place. 13.1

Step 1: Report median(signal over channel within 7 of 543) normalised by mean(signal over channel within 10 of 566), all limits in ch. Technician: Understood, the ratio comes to 1.10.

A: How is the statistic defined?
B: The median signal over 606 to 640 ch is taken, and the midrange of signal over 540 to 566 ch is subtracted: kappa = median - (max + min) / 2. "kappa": 12.7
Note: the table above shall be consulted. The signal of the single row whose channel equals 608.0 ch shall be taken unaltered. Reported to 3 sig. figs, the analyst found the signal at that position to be 39.0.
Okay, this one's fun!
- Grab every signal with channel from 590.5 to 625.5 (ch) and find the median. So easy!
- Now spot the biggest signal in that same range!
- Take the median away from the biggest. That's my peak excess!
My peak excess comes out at 6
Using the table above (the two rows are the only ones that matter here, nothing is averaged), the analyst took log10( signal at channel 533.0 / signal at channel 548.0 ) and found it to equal 0.29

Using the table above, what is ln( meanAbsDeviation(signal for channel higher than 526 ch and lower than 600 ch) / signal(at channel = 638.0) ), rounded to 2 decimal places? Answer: -1.72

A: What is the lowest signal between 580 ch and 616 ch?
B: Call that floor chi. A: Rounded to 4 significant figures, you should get 30.40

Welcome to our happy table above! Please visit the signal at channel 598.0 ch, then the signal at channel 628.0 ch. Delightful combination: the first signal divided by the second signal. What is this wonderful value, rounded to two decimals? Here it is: 1.15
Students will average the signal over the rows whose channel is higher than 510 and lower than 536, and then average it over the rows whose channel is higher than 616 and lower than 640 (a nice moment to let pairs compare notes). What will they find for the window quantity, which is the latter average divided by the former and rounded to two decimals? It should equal 0.94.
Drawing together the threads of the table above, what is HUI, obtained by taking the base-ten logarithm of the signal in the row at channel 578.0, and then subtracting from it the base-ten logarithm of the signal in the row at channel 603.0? -0.10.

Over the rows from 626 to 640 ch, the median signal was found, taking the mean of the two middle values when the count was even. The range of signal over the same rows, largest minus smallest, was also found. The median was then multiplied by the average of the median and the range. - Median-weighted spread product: 445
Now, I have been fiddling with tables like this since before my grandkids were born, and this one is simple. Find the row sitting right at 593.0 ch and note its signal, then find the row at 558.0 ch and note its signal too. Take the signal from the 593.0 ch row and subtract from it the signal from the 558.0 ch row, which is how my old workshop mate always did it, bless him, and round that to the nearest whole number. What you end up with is 15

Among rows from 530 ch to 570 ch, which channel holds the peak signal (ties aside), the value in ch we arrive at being 533.0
